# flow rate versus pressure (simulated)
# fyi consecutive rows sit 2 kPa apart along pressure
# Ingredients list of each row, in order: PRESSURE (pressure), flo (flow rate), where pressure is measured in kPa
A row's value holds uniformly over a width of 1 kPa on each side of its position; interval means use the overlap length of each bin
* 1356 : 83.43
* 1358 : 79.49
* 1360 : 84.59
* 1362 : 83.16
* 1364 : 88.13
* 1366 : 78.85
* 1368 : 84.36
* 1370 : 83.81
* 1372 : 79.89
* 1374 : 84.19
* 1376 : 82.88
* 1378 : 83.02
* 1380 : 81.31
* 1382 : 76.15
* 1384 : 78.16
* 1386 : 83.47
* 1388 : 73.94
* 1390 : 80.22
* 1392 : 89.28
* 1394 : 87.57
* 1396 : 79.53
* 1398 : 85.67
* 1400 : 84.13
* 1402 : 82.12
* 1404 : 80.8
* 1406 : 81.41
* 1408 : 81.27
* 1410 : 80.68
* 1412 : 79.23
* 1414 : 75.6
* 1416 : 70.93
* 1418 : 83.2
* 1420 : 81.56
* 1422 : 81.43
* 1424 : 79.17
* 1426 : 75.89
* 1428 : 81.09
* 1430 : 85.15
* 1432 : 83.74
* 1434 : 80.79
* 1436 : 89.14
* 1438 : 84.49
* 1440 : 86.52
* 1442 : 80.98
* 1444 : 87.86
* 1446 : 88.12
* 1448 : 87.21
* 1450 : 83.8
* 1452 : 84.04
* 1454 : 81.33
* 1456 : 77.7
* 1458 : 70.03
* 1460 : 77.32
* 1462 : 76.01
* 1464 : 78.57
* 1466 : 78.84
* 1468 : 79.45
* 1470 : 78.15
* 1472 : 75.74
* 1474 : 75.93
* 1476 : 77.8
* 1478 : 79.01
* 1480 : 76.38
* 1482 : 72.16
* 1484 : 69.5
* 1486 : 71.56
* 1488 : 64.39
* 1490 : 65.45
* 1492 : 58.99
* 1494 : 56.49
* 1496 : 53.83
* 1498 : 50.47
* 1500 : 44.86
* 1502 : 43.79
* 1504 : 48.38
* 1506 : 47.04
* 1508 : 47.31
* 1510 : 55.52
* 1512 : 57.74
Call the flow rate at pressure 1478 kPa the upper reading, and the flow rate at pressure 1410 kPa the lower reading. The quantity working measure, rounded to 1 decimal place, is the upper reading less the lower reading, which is -1.7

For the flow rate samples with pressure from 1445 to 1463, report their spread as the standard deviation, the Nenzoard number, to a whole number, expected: 6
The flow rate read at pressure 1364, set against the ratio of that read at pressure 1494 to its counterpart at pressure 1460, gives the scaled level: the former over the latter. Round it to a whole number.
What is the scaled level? 121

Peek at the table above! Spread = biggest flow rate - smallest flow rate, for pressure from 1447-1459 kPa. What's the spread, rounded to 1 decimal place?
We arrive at 17.2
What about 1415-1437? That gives 18.2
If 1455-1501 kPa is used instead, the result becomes 34.6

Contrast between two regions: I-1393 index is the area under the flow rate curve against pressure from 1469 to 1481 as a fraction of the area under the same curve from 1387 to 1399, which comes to 0.93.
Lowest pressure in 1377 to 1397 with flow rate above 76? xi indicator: 1378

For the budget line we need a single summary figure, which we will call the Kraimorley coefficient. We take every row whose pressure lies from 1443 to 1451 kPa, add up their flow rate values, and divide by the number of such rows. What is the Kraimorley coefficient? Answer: 87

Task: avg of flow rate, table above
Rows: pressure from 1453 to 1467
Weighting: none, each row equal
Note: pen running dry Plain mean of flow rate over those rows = 77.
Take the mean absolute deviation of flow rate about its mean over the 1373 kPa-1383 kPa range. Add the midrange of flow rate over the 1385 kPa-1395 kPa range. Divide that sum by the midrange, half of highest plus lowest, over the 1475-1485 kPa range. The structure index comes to 1.13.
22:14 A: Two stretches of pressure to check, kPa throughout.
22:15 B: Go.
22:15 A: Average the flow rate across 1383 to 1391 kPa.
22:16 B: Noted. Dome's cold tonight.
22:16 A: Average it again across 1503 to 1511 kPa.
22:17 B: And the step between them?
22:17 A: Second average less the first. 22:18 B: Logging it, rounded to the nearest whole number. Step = -29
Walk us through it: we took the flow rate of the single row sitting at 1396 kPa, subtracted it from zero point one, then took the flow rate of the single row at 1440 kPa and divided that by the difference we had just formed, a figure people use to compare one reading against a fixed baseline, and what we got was -1.09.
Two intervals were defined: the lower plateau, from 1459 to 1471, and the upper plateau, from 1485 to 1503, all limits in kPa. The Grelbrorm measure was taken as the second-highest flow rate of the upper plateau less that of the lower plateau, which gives -13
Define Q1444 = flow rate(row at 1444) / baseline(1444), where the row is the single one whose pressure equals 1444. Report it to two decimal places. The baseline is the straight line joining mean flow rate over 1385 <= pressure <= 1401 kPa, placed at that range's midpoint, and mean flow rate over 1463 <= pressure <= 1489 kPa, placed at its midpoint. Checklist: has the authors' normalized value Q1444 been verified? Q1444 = 1.12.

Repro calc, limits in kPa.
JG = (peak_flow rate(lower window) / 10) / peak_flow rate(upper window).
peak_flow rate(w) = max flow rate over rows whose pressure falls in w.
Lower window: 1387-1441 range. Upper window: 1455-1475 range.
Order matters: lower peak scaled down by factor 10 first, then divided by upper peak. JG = 0.112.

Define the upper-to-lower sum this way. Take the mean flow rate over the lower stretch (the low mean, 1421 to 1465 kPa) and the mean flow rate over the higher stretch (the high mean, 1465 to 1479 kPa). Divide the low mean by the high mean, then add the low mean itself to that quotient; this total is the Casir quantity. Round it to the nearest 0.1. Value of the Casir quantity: 82.9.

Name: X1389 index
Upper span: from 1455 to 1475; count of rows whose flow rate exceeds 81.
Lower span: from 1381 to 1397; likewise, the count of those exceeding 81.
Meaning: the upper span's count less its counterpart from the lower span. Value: -3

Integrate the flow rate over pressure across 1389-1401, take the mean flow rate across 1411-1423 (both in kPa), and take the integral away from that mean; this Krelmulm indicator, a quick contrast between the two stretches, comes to -934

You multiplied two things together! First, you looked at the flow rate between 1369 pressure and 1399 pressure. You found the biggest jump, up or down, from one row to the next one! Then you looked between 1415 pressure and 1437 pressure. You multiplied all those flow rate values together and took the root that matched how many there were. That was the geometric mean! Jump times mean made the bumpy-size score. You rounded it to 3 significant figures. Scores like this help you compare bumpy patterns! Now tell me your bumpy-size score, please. 772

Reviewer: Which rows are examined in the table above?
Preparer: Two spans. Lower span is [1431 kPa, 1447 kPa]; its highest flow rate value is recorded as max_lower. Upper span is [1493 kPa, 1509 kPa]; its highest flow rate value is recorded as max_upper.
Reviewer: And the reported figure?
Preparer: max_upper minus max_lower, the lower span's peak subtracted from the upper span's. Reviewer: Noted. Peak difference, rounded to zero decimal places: -33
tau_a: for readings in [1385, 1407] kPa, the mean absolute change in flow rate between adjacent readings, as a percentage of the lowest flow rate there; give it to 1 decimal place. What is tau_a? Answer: 6.3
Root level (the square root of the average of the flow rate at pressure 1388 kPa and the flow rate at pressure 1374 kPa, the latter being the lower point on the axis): 8.9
